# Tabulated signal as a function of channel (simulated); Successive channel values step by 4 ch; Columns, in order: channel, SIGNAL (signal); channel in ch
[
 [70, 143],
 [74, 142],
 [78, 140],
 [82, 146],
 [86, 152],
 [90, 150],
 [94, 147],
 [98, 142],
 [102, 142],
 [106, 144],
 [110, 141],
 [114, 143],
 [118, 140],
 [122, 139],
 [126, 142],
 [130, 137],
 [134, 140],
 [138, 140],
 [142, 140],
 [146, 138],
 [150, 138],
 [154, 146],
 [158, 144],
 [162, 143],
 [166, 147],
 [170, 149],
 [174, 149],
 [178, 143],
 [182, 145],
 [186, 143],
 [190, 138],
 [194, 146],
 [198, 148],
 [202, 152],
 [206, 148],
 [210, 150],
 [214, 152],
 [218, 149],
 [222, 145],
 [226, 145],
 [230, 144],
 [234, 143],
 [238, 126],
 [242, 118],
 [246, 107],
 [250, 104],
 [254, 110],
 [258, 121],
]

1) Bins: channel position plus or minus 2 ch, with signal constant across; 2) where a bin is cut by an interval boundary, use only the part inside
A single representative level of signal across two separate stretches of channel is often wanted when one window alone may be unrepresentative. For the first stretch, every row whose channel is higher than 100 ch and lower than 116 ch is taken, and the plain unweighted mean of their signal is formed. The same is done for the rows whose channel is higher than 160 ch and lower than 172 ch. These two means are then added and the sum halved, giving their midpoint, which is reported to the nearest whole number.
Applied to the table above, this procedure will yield 144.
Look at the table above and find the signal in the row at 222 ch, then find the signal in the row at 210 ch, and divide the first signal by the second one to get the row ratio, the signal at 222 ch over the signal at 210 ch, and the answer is 0.97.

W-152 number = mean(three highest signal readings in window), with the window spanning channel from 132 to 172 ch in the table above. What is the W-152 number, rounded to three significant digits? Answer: 147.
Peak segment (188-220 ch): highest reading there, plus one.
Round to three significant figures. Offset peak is 153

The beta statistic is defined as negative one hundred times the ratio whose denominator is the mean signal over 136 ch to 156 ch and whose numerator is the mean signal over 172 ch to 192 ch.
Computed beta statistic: -102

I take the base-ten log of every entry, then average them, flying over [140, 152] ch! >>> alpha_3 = 2.14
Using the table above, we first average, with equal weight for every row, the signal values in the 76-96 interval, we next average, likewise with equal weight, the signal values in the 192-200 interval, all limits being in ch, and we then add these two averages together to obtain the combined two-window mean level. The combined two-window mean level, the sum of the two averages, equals 294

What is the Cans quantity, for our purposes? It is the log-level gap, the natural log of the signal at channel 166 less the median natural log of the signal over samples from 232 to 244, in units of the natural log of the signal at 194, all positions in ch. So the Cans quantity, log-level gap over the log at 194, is 0.031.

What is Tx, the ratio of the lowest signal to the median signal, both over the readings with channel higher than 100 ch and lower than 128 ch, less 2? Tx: -1.02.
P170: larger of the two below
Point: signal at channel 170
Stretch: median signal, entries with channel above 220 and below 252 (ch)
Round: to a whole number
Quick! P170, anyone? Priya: 149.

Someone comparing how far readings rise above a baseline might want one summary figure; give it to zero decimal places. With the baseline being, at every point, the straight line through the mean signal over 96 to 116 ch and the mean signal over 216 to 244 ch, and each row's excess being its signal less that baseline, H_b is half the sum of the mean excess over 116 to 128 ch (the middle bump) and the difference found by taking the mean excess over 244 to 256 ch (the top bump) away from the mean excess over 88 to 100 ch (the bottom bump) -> 16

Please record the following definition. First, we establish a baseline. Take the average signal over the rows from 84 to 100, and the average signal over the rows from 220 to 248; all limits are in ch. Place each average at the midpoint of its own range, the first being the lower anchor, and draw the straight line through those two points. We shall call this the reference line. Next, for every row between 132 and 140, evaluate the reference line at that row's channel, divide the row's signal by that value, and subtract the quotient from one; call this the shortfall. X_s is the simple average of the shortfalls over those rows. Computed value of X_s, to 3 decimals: 0.021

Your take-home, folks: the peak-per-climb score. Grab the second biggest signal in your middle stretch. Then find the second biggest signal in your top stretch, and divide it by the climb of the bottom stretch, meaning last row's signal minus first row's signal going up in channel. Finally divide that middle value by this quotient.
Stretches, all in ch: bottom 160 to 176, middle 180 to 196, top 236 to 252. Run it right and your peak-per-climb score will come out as 7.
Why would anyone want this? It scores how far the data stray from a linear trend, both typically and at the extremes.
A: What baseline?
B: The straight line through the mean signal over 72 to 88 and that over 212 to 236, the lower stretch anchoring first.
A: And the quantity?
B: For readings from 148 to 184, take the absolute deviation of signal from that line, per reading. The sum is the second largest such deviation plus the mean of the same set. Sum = 5.8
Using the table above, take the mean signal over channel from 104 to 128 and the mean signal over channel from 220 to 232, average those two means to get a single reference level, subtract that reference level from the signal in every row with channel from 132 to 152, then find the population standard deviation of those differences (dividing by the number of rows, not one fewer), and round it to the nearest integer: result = 1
